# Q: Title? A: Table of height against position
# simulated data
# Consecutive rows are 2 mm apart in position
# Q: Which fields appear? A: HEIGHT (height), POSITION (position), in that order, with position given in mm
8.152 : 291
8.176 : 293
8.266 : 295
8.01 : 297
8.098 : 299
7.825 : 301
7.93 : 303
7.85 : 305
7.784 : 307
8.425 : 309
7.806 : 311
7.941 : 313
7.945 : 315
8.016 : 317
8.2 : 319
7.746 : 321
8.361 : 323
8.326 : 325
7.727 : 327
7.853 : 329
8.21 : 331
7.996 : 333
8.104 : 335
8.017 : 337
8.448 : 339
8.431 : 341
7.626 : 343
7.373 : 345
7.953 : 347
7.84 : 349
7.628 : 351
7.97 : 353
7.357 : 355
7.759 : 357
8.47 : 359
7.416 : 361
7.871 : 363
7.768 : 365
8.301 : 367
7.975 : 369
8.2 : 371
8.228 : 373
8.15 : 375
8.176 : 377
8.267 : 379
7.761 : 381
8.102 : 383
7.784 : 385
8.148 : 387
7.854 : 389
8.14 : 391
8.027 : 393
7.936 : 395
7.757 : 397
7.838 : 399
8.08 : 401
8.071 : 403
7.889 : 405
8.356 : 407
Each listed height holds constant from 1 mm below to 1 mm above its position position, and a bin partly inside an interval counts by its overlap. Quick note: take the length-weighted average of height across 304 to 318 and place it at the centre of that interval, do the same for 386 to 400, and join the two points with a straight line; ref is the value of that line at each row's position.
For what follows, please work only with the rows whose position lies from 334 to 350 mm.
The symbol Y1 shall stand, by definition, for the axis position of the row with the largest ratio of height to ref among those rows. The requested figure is 339 mm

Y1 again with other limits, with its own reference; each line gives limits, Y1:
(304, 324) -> 309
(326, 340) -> 339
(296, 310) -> 309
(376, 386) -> 379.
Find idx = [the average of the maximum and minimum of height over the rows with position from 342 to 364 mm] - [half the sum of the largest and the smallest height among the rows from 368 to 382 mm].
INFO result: -0.10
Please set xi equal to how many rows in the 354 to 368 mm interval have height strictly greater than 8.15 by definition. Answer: 2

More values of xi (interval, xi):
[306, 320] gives 2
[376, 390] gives 2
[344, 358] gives 0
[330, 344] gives 3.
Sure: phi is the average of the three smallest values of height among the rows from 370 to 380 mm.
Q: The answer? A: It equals 8.18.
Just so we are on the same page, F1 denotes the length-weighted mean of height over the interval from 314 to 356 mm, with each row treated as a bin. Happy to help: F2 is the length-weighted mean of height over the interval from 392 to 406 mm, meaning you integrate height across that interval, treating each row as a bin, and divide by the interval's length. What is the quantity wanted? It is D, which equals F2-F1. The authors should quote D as -0.016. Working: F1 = 7.96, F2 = 7.94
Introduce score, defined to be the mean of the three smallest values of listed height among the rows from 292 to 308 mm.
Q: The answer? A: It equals 7.82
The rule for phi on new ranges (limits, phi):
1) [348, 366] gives 7.47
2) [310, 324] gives 7.83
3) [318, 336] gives 7.78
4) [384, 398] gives 7.80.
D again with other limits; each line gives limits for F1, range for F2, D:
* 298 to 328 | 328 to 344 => 0.087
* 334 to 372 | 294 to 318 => 0.070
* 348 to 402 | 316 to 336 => 0.098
